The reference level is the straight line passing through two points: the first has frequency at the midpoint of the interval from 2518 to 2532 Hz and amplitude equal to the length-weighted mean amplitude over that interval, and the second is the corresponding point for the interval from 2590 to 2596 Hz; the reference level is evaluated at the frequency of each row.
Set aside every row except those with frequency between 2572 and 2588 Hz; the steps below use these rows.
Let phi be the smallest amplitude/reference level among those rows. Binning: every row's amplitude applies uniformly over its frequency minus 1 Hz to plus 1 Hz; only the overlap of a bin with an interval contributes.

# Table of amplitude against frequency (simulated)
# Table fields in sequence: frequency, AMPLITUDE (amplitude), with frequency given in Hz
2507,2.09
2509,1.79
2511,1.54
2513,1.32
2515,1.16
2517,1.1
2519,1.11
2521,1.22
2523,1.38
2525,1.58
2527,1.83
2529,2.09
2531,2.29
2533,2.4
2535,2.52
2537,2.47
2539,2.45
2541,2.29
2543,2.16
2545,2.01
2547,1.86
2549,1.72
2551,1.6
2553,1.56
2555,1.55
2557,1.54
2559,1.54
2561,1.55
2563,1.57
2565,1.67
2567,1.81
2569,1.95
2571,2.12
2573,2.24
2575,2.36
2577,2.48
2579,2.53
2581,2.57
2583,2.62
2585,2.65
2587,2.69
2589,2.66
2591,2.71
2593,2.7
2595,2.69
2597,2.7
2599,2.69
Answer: 0.94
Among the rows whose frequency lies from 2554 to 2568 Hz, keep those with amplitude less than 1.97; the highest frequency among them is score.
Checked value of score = 2567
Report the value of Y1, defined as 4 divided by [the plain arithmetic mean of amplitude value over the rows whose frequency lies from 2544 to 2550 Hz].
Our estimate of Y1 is 2.15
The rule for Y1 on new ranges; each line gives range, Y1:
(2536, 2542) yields 1.66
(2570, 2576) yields 1.79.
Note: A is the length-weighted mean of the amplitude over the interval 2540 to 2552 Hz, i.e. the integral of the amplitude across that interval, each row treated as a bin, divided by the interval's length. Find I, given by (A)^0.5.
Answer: 1.39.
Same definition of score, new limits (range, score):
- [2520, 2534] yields 2527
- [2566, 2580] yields 2569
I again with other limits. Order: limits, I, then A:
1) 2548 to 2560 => 1.26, 1.6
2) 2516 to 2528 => 1.17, 1.4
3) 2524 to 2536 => 1.46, 2.1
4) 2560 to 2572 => 1.33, 1.8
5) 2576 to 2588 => 1.61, 2.6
